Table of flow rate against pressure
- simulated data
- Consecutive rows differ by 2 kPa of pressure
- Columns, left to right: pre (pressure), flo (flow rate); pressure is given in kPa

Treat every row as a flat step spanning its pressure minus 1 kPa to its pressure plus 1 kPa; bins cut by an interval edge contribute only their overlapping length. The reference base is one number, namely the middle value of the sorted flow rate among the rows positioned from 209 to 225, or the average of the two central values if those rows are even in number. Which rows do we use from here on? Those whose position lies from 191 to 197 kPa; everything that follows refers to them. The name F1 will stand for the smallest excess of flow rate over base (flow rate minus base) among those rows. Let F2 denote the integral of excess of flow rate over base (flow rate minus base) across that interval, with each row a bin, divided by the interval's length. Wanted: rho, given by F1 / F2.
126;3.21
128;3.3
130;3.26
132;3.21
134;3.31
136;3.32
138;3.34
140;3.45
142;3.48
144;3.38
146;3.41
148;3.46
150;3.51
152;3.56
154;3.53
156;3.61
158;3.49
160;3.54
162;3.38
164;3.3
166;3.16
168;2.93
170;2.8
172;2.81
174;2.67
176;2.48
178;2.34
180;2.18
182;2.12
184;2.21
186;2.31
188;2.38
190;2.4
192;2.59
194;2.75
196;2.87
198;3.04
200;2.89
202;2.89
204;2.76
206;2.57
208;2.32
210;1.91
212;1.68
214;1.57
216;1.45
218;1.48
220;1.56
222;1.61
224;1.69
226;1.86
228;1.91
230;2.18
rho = 0.87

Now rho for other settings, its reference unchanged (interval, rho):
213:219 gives 1.56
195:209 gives 0.62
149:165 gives 0.90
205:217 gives -0.43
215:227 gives -7.64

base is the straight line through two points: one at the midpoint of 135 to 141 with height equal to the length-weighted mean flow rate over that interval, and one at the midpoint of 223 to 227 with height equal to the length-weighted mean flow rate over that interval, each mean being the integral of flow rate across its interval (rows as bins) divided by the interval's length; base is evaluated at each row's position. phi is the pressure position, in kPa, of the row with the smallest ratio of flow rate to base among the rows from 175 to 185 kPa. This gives 182 kPa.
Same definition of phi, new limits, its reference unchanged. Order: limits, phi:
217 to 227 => 218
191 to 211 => 210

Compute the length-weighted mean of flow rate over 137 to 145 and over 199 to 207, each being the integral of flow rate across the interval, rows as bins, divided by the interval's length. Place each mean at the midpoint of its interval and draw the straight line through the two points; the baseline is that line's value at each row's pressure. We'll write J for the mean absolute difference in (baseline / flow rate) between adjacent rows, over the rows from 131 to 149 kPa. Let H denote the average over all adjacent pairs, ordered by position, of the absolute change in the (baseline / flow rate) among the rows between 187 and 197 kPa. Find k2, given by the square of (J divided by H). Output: 0.1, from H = 0.060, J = 0.021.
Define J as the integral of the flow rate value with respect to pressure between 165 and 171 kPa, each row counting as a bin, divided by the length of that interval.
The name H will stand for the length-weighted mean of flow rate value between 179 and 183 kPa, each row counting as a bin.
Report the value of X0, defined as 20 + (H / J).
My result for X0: 20.7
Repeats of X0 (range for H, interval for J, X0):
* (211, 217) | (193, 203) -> 20.5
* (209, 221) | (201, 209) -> 20.6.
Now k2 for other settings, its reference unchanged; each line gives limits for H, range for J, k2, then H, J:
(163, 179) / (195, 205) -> 0.5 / 0.051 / 0.037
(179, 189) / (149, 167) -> 0.2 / 0.052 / 0.023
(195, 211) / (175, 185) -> 0.6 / 0.080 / 0.062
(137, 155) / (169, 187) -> 9.0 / 0.019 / 0.057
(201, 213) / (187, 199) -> 0.2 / 0.127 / 0.060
